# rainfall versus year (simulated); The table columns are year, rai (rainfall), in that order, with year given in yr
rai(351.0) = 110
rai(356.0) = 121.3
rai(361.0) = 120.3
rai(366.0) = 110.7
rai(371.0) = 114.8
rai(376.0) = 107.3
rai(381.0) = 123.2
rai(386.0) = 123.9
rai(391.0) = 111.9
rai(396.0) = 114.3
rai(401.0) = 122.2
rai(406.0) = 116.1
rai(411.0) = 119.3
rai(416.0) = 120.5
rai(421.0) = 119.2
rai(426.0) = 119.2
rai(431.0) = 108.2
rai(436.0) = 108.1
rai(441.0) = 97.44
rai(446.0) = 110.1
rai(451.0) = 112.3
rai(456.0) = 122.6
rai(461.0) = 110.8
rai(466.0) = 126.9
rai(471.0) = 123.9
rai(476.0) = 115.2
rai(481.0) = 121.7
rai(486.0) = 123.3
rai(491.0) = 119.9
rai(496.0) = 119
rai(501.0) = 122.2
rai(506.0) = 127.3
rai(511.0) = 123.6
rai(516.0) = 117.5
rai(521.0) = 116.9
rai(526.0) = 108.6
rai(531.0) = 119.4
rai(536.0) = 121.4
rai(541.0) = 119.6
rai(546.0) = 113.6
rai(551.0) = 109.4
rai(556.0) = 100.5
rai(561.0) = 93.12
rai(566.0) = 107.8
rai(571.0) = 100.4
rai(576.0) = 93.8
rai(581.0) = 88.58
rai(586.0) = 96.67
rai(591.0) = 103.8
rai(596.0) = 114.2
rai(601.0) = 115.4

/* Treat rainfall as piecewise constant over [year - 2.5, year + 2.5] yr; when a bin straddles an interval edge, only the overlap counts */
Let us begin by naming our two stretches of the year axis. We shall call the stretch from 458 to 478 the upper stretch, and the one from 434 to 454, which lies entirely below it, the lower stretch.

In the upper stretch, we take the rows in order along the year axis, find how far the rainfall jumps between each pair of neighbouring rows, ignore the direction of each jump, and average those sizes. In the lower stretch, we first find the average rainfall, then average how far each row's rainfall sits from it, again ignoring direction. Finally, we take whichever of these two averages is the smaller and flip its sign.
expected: -4.8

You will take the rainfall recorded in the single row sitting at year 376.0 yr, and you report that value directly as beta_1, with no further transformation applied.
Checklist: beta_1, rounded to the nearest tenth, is 107.3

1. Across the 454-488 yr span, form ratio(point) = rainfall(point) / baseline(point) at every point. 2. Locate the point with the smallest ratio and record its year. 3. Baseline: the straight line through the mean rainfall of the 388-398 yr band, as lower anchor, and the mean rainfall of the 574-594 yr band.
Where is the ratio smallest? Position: 461.0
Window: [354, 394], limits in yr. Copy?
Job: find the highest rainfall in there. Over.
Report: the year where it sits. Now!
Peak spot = 386.0 yr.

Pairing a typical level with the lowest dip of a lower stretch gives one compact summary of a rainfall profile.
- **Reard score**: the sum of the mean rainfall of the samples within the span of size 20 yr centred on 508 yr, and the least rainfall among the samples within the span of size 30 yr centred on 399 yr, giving 235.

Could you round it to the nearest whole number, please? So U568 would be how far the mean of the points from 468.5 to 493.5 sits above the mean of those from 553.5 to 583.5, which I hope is 23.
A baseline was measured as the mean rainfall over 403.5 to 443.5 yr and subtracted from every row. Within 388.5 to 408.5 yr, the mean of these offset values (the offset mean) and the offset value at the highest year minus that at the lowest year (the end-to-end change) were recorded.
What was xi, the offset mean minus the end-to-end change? -2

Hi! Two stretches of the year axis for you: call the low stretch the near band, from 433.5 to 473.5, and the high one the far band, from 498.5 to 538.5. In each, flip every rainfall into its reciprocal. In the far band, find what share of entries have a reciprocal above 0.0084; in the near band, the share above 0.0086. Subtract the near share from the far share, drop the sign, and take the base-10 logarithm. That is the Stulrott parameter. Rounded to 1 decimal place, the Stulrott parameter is -0.6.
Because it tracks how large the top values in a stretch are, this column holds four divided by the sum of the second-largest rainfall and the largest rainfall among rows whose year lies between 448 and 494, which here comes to 0.0159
